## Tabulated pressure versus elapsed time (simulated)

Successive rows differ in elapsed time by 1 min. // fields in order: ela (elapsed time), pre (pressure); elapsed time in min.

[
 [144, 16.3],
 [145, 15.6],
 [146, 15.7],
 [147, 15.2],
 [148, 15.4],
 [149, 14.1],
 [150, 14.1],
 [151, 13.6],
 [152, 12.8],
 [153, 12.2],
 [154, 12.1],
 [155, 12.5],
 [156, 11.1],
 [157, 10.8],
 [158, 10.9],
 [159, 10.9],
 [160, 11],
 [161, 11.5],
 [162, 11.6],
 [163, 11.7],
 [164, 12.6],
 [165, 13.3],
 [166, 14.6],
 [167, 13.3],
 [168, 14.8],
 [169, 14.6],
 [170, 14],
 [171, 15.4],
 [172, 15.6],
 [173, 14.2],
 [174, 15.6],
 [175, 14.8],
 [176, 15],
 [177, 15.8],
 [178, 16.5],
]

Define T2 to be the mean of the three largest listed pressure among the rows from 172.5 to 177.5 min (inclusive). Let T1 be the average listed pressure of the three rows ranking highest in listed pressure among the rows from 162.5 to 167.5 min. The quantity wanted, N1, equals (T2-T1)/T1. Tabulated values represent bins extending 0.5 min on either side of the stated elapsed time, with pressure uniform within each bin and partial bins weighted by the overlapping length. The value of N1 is 0.13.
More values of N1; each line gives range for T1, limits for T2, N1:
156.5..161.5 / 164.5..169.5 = 0.32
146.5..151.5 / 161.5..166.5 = -0.09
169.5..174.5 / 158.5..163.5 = -0.25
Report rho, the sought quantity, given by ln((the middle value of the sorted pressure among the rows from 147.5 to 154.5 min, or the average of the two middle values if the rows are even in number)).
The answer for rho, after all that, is 2.61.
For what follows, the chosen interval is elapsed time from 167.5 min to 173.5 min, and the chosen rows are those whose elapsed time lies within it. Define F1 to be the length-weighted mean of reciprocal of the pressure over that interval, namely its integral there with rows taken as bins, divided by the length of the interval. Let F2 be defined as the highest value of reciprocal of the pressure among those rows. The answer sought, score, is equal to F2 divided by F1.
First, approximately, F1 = 0.068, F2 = 0.071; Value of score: 1.05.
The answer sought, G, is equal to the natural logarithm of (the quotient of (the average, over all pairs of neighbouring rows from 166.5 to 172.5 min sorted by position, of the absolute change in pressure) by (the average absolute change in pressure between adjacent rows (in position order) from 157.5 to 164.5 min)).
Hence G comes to 1.0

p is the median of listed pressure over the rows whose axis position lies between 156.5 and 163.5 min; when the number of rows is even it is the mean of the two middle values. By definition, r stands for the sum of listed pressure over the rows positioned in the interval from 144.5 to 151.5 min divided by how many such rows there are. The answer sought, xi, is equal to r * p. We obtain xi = 163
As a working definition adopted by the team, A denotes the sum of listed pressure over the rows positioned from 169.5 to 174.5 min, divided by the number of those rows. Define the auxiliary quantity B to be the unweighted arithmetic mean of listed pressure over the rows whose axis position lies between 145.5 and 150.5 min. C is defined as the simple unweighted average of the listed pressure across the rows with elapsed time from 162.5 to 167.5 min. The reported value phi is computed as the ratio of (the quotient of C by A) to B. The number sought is 0.06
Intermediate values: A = 15.0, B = 14.9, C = 13.1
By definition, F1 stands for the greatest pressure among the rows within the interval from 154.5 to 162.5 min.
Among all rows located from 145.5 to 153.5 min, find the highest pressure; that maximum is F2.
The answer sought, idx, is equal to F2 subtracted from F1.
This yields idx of -3.2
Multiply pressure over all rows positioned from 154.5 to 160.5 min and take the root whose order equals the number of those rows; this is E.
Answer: 11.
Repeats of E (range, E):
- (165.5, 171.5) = 14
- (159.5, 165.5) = 12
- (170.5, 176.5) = 15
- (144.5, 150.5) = 15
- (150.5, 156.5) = 12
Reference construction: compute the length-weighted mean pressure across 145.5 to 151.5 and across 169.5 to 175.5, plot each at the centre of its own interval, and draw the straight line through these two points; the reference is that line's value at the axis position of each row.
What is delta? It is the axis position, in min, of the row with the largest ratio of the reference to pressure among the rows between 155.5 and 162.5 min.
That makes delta 157 min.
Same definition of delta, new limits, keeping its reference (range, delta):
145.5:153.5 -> 153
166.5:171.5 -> 167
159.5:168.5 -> 160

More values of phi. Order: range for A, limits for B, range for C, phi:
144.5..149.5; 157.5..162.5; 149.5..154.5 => 0.08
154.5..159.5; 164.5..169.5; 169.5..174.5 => 0.09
